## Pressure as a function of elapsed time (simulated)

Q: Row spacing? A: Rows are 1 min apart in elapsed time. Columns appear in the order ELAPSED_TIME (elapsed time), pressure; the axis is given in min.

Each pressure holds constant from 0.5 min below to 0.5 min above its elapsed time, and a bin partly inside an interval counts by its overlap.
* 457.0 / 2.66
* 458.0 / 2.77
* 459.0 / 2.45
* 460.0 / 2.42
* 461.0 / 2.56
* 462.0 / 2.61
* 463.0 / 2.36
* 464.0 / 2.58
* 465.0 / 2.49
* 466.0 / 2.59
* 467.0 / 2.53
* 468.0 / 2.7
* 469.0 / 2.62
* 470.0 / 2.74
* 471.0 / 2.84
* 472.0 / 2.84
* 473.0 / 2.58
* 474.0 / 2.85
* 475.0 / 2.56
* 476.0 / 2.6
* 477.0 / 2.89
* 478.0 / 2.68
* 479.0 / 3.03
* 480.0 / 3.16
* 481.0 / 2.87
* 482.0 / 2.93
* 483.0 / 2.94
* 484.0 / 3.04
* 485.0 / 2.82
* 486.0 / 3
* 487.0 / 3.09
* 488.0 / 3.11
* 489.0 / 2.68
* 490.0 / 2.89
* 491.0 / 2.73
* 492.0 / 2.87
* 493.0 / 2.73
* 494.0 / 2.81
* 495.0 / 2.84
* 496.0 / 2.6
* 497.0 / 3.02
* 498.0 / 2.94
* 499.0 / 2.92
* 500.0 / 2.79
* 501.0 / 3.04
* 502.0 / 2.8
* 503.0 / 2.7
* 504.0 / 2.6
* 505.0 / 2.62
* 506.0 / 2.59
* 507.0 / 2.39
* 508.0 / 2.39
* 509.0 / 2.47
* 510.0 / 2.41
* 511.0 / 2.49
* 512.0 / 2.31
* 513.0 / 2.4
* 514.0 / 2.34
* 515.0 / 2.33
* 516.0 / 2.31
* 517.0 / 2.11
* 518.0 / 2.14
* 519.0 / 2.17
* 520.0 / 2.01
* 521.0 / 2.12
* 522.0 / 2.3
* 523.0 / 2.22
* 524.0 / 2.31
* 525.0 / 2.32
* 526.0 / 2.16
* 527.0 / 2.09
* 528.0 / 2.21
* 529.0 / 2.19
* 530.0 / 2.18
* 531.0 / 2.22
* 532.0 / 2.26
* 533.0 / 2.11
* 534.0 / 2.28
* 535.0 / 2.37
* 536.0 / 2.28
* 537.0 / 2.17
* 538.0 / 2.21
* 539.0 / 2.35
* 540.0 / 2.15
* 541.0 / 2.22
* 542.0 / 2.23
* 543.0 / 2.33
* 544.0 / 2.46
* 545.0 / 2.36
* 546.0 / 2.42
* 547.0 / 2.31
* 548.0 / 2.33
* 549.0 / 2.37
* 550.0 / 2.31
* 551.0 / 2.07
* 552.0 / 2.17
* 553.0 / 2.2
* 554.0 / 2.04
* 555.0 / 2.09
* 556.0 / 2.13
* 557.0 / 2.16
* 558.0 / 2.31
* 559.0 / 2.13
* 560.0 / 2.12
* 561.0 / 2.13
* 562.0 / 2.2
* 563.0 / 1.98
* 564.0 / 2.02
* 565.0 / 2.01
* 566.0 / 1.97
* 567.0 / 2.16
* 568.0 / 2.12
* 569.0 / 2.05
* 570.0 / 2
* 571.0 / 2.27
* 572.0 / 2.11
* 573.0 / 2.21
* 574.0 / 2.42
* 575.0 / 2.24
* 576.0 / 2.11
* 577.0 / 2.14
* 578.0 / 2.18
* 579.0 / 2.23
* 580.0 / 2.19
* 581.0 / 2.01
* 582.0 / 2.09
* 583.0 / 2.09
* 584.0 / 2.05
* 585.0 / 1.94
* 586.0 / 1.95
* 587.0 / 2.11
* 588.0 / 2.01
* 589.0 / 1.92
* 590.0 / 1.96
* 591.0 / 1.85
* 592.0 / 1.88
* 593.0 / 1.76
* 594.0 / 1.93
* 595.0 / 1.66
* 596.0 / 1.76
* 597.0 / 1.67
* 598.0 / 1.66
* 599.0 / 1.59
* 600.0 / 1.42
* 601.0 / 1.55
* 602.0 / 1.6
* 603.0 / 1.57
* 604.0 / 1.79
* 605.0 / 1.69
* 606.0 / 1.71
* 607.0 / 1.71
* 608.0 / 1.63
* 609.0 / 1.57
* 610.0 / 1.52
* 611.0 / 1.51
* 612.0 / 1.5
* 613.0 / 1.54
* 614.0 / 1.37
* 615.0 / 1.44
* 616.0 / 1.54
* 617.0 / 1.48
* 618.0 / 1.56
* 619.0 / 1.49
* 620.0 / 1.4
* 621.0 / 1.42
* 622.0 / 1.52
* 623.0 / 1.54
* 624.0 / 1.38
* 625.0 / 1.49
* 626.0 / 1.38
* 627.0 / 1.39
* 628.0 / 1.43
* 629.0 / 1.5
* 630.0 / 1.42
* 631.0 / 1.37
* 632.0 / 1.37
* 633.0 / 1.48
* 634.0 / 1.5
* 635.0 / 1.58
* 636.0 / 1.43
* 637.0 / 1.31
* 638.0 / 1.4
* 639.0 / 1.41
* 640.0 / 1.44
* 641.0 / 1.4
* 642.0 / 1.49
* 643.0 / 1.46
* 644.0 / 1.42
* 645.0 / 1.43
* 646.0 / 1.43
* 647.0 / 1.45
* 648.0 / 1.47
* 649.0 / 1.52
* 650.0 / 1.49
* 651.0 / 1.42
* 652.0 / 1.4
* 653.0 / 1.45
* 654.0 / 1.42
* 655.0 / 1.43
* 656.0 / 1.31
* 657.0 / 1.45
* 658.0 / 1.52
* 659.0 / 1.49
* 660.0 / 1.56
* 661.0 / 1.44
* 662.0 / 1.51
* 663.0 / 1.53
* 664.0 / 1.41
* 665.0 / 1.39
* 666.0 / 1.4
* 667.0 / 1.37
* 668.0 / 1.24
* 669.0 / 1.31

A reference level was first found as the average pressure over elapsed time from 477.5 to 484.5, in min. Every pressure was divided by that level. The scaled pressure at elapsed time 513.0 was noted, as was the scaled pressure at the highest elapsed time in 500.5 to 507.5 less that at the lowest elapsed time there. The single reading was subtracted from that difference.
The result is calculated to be -1.0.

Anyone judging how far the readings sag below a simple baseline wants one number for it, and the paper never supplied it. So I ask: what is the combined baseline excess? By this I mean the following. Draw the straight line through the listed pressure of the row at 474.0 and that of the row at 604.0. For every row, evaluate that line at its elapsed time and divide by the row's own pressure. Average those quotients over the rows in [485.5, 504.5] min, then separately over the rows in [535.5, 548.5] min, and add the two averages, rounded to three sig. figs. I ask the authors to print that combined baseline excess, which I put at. 1.94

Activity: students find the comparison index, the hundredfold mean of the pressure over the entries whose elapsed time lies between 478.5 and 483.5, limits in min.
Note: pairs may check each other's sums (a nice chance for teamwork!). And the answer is 299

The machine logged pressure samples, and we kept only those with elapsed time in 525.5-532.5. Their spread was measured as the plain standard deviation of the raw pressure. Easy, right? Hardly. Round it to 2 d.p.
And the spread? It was 0.05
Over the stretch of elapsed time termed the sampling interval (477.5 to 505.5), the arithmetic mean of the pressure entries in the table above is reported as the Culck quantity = 2.87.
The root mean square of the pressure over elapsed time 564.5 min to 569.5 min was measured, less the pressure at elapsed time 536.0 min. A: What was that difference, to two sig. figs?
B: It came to -0.22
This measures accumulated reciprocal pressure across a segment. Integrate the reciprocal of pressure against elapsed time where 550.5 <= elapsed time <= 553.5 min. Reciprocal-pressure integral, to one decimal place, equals 1.4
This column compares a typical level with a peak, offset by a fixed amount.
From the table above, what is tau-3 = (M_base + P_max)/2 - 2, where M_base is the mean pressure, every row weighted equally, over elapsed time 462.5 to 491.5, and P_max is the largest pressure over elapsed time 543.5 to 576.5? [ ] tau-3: 0.62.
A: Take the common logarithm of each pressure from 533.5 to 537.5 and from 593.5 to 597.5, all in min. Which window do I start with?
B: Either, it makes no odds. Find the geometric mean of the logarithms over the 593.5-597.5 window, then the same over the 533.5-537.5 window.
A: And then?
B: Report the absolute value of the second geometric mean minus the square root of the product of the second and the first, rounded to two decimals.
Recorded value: 0.06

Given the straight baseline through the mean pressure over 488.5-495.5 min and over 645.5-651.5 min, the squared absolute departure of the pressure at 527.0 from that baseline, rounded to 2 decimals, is 0.16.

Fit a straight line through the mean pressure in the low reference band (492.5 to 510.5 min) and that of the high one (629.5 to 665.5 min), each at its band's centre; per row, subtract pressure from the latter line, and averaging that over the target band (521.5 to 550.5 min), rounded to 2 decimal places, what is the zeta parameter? 0.14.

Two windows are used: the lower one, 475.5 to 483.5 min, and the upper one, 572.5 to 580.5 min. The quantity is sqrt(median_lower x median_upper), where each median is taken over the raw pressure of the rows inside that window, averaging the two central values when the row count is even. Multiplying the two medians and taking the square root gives 2.5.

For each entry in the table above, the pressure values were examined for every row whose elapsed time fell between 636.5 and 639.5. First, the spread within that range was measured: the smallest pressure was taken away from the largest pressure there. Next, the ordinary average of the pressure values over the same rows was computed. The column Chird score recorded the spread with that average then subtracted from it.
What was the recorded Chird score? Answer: -1.3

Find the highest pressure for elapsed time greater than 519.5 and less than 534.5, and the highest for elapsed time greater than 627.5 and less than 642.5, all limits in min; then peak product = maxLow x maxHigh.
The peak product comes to 3.7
